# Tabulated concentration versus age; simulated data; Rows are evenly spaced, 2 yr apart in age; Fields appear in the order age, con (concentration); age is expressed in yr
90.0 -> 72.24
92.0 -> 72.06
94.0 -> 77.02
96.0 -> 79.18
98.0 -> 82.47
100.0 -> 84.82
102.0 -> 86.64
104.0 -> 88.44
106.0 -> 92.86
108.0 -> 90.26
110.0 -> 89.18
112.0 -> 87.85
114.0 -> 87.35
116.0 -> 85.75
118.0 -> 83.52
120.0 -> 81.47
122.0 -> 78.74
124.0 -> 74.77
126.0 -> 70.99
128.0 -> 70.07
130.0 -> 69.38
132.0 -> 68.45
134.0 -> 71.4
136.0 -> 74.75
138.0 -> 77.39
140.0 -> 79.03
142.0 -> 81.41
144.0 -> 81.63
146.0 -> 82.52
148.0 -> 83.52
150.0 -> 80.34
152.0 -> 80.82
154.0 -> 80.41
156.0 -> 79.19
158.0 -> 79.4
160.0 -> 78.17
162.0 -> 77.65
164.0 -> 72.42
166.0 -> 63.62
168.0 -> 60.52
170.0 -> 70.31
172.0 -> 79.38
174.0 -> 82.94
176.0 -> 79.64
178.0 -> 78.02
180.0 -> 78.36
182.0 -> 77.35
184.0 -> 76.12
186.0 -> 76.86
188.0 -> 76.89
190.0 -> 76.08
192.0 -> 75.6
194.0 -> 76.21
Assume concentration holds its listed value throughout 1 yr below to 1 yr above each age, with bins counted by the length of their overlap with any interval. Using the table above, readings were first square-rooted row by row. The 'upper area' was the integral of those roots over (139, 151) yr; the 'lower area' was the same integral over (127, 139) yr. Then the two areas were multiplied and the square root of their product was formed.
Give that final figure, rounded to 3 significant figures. 105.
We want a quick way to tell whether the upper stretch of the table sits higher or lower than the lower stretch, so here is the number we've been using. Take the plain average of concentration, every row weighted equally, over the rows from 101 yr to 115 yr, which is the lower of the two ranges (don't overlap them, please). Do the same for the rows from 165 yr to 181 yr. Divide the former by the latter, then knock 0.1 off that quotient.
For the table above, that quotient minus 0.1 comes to 1.10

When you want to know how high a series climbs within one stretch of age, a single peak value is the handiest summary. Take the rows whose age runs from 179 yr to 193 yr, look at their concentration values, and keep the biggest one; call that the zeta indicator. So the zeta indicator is 78.36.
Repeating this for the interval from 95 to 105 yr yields 88.44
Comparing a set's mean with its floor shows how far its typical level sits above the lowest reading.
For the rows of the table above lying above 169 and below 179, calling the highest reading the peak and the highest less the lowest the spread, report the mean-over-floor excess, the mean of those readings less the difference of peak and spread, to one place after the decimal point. 7.7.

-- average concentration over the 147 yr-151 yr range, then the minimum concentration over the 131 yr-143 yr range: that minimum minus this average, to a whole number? -13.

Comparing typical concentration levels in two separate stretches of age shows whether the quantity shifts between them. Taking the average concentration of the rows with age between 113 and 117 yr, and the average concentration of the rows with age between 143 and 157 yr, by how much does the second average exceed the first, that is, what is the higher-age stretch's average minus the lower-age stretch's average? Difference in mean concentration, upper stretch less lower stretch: -5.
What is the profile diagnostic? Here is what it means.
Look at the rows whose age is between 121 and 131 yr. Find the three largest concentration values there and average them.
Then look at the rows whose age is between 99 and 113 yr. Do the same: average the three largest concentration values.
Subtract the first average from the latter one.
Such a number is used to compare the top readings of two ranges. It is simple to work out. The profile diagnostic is 16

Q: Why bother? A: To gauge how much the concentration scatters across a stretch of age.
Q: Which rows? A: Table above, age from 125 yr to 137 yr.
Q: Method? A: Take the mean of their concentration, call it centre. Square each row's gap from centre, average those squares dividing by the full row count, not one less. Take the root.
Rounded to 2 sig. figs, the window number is 2.0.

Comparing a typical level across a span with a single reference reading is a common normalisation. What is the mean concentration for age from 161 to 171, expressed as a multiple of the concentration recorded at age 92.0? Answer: 0.96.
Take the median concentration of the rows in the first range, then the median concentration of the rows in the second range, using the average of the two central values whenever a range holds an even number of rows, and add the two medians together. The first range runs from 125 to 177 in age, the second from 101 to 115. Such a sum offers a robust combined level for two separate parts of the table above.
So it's 167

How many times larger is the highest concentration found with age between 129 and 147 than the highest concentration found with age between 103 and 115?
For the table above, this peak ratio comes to 0.89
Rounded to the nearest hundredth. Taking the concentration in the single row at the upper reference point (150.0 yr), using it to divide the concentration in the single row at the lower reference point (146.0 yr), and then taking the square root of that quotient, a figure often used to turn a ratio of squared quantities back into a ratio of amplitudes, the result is 1.01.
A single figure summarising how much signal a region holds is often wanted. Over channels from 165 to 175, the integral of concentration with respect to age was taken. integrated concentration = 714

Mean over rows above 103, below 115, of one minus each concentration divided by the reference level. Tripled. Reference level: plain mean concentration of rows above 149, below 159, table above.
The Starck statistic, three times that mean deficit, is -0.3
